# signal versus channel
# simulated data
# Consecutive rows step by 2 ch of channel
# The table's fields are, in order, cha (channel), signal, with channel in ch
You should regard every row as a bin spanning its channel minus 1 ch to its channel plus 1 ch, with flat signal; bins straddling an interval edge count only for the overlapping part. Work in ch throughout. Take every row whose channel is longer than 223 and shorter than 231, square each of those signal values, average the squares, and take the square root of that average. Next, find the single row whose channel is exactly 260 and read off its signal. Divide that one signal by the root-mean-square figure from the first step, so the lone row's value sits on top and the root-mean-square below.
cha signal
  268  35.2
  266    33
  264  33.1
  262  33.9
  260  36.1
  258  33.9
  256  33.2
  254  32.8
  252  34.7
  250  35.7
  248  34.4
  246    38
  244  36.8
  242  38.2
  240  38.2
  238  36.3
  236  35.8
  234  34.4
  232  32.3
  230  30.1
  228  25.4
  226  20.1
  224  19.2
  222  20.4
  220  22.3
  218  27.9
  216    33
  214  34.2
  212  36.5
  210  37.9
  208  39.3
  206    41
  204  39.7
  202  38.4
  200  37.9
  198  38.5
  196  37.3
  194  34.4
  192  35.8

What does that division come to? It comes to 1.50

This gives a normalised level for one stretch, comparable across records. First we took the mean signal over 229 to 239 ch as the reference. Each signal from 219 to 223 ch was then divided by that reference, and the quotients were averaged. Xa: 0.63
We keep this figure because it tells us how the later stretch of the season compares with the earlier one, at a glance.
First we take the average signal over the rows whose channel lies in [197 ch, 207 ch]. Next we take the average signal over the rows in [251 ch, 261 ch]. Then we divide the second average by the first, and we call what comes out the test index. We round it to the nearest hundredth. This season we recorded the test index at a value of 0.87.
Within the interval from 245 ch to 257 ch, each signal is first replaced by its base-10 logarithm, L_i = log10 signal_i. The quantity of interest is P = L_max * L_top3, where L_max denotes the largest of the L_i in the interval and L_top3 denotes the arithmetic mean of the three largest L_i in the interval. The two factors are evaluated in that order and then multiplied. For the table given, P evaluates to 2.46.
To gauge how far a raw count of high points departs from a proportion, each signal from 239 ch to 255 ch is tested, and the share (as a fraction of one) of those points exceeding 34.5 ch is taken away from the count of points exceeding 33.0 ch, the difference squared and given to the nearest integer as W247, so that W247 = 39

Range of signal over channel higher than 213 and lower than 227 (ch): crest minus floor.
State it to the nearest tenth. 15.0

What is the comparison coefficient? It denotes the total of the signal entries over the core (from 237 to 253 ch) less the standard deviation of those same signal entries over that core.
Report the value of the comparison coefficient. 291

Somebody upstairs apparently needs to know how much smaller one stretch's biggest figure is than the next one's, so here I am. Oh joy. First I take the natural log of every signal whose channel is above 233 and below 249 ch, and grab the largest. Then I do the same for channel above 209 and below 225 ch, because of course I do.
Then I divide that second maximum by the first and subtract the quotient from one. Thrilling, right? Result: 0.00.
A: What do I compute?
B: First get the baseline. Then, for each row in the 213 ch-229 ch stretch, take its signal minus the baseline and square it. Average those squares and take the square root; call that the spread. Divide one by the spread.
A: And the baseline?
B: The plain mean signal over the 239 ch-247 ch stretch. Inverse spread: 0.07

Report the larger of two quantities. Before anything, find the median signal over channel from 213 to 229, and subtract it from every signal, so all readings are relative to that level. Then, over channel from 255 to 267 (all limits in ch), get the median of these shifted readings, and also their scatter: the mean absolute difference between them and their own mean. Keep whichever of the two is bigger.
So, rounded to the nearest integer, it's 10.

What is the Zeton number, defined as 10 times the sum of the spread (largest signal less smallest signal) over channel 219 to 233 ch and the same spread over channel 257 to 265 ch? 161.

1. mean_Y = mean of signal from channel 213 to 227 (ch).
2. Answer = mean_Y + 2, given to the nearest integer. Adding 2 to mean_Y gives 27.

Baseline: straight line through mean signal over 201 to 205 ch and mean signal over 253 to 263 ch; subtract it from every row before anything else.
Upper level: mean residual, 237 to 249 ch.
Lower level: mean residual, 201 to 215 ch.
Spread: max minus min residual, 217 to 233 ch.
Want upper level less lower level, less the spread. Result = -12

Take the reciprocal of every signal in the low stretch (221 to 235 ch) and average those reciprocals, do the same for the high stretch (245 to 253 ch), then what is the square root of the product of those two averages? 0.034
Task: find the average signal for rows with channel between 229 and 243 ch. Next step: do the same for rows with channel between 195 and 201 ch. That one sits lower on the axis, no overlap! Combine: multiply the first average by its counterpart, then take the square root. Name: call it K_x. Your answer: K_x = 36.4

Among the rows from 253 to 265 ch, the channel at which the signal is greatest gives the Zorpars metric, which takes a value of 260 ch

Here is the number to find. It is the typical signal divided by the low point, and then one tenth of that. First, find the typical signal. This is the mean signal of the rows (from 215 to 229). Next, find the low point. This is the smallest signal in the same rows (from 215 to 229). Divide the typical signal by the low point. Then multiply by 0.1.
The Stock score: 0.125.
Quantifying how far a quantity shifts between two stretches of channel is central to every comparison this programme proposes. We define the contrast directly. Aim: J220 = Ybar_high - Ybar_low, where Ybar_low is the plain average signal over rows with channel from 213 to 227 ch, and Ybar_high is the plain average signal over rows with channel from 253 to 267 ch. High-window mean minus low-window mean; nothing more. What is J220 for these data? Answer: 8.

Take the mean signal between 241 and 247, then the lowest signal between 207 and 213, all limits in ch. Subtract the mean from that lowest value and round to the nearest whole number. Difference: -1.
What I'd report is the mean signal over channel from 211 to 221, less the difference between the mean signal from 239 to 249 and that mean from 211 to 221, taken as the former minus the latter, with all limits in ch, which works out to 24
